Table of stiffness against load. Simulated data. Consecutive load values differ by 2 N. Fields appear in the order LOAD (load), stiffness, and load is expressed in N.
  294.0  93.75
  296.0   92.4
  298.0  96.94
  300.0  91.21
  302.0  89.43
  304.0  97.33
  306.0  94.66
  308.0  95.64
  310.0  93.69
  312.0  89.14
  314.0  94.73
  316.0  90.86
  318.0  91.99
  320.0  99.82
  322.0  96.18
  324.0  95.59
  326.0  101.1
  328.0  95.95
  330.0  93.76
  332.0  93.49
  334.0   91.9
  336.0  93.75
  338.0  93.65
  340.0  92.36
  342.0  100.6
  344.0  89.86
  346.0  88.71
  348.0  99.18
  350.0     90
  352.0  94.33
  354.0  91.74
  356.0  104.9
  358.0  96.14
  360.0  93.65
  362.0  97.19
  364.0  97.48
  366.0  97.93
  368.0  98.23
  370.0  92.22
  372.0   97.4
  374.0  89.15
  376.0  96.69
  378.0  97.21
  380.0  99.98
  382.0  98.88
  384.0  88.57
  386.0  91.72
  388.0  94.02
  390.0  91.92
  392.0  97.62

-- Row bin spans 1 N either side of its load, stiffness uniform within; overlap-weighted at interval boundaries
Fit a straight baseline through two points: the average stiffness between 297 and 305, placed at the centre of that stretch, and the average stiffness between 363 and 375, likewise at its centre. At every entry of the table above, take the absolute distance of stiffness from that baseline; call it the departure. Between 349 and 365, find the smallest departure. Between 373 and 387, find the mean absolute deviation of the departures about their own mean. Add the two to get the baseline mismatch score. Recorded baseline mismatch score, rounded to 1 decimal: 2.4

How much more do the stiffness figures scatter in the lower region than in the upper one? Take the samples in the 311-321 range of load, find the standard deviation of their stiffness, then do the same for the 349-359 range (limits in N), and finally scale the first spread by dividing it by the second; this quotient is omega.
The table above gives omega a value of 0.72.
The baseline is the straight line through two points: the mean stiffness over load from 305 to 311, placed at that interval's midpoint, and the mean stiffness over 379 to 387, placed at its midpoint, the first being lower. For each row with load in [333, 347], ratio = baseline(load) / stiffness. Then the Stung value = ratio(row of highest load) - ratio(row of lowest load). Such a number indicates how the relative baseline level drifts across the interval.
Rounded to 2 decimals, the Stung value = 0.04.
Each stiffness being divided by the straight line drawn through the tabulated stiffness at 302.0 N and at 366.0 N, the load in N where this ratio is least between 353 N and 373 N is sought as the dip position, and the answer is 370.0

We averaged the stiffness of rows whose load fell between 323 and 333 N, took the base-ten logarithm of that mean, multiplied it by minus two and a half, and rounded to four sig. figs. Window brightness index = -4.955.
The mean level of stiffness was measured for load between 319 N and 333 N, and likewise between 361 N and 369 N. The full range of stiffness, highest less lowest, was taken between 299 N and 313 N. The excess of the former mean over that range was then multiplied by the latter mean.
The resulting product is 8634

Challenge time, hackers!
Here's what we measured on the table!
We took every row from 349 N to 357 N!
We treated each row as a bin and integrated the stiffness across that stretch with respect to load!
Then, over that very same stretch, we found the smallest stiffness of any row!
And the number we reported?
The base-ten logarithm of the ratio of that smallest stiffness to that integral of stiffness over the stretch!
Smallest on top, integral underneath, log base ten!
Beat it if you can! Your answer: -0.928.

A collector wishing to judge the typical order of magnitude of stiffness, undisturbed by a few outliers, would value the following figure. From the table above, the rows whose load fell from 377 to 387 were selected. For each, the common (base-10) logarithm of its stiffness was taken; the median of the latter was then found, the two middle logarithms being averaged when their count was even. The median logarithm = 1.99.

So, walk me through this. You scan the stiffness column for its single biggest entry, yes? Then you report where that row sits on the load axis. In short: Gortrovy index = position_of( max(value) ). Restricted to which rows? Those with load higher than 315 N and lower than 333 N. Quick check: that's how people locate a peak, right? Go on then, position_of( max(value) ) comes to 326.0 N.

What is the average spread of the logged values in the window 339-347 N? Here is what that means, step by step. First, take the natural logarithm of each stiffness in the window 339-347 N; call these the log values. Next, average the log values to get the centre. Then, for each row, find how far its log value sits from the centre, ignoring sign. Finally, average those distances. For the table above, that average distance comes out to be 0.041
